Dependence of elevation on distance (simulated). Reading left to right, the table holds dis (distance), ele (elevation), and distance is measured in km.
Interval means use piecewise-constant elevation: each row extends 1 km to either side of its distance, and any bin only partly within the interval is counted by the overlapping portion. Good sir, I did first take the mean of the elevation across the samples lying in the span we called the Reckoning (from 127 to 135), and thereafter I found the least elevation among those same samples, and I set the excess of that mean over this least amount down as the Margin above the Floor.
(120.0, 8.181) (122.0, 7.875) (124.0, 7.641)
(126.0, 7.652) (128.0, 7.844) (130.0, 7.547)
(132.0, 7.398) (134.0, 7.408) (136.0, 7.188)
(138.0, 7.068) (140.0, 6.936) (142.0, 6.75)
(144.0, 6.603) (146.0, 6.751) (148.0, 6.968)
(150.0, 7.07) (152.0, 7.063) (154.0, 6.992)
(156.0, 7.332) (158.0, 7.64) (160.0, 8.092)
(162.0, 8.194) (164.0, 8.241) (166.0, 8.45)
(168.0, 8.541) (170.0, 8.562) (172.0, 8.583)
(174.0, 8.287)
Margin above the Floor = 0.15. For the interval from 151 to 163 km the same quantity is 0.56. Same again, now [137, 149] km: 0.24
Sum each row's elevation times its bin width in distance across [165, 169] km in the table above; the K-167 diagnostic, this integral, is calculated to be 34.0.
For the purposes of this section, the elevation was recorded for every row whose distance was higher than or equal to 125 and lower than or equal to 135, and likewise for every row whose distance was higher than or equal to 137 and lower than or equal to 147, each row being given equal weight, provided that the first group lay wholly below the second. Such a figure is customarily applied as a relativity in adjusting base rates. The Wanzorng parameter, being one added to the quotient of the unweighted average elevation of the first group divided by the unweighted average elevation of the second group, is 2.11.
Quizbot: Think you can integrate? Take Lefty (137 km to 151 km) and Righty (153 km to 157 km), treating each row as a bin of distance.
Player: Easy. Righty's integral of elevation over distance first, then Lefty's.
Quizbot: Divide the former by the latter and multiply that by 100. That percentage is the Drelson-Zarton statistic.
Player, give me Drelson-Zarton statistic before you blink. 30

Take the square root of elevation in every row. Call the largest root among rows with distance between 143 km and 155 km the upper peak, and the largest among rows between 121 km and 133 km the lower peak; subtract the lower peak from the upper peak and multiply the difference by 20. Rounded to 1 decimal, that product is -2.9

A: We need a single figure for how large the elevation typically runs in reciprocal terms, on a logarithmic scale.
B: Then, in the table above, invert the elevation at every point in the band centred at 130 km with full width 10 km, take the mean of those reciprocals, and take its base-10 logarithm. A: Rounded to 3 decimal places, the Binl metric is -0.879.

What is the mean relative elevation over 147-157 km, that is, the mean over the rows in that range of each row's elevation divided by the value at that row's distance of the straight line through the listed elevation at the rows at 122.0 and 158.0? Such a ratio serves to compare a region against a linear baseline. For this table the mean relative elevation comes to 0.92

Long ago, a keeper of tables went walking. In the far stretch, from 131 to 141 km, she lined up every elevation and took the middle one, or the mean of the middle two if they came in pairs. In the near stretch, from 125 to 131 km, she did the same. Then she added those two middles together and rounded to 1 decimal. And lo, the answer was 14.8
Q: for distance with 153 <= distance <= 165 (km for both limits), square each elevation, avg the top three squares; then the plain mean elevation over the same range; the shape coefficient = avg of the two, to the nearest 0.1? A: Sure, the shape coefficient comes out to 37.3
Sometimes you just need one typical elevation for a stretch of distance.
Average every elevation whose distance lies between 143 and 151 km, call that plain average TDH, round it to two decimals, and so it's 6.85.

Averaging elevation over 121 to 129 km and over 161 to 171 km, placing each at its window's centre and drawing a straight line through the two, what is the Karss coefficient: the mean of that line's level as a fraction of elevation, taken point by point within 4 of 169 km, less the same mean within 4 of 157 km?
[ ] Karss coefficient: -0.11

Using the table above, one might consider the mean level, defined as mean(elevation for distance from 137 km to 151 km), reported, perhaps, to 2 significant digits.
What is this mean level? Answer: 6.9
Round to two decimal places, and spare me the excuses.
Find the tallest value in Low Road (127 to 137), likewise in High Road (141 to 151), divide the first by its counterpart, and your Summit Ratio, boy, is 1.11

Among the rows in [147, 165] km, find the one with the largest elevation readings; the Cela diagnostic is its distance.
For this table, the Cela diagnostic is 164.0 km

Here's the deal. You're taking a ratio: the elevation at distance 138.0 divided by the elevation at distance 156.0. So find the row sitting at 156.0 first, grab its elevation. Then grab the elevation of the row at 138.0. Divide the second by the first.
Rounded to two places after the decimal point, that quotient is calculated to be 0.96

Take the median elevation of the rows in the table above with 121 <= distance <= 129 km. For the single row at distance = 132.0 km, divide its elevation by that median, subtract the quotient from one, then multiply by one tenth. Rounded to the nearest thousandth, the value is 0.005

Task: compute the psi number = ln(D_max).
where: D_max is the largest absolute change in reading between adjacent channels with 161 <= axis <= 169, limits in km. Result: -1.6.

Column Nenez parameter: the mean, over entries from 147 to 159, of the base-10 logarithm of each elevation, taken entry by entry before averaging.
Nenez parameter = 0.86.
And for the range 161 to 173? 0.93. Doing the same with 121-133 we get 0.88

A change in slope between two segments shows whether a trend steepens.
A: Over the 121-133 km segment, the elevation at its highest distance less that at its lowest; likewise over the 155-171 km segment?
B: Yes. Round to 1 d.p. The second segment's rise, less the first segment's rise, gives 1.7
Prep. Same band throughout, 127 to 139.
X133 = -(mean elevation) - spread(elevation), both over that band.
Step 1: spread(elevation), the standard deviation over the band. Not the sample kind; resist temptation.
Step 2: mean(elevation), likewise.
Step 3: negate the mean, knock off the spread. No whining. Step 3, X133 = -7.7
